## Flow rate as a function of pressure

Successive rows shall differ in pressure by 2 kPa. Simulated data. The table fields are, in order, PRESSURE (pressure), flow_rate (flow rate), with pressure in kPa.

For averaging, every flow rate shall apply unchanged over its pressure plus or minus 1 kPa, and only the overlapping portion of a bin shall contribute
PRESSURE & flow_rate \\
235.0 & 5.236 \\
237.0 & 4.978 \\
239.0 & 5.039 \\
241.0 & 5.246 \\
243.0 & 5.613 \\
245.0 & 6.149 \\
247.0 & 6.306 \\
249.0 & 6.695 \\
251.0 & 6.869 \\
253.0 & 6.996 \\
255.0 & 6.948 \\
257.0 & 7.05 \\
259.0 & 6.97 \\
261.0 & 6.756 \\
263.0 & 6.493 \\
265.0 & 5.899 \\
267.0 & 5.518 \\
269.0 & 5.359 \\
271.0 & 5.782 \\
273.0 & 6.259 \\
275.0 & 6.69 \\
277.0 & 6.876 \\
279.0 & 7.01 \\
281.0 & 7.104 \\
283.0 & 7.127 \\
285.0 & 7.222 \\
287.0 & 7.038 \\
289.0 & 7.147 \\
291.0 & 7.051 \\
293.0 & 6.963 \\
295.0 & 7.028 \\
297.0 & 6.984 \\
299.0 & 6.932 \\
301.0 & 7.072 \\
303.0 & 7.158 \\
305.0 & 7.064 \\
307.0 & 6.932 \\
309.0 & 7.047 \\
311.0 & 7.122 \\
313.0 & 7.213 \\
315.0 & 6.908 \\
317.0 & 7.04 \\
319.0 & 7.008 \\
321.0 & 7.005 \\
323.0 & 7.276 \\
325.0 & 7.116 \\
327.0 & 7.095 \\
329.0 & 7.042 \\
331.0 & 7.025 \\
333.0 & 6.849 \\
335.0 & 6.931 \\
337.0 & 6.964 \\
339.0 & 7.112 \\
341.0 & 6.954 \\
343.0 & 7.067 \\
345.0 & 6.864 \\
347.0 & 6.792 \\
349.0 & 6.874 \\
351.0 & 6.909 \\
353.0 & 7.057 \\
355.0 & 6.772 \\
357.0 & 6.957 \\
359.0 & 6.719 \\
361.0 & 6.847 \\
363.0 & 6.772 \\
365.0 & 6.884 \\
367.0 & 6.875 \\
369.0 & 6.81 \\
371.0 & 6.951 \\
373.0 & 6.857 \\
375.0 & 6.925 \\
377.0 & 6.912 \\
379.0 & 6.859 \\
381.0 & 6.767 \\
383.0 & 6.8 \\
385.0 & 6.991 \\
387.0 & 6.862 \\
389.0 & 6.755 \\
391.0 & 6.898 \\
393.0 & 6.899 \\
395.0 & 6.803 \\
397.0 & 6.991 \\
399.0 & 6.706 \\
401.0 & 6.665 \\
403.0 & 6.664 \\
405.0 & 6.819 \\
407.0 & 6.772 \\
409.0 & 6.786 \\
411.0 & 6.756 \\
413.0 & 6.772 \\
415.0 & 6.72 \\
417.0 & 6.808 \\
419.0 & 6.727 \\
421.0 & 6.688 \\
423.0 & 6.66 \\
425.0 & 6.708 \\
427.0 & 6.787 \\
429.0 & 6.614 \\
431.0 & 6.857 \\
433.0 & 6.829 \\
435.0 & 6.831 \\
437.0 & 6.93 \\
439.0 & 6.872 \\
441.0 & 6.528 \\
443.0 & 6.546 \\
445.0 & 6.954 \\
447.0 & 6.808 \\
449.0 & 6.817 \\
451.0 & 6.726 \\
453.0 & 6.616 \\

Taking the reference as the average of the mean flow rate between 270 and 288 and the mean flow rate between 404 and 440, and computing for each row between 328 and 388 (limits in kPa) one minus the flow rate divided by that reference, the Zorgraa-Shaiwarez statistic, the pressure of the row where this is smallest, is 339.0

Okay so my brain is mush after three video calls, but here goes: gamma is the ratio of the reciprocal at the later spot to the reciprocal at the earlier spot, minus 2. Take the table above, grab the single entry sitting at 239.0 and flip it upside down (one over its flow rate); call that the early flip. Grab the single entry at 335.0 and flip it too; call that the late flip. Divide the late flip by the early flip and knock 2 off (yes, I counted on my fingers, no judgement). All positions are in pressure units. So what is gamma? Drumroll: -1.27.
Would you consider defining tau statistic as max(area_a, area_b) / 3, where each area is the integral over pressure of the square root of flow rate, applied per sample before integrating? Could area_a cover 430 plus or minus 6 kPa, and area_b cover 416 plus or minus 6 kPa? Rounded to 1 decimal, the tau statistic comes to 10.4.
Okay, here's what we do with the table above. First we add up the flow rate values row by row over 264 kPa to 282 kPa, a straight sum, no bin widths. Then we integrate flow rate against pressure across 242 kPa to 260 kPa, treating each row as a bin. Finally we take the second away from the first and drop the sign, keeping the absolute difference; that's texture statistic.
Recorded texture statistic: 63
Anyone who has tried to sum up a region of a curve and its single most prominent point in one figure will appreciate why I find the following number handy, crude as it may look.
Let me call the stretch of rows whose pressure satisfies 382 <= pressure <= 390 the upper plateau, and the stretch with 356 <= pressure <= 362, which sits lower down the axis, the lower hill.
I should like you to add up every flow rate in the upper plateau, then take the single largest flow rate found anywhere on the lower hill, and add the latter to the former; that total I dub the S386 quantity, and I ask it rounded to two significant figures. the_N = 34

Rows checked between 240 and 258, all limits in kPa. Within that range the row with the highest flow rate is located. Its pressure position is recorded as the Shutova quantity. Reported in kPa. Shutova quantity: 257.0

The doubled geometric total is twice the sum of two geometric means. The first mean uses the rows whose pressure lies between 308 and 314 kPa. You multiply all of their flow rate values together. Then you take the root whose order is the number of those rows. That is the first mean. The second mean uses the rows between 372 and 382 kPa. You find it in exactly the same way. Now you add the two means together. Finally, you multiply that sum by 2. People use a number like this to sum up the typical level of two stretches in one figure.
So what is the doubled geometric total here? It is 28.0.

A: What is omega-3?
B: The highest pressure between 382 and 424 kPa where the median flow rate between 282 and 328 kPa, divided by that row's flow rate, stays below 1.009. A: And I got 397.0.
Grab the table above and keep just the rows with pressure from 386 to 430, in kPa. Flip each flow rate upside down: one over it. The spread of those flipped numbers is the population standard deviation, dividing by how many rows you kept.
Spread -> 0.0019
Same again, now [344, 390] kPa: 0.0017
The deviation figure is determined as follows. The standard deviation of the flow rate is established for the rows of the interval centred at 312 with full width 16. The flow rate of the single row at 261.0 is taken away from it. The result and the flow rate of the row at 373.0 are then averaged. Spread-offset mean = 0.10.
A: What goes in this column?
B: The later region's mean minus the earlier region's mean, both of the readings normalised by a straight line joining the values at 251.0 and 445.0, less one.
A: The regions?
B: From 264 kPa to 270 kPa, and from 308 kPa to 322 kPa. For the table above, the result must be 0.209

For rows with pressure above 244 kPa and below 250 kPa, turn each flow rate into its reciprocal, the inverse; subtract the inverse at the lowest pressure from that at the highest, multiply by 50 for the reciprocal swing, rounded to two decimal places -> -0.66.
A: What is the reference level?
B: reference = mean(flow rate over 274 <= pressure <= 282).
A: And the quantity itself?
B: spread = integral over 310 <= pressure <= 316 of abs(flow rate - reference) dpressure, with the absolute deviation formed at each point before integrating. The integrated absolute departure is 1.0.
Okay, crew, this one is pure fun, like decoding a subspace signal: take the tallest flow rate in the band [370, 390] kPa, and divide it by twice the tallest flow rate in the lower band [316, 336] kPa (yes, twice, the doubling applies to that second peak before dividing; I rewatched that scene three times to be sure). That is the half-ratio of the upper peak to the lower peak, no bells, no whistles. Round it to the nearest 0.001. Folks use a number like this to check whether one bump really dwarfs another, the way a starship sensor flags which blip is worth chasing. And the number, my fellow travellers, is 0.480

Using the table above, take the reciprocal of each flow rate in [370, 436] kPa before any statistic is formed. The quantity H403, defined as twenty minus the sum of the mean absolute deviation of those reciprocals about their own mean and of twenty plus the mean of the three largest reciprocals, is -0.1521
